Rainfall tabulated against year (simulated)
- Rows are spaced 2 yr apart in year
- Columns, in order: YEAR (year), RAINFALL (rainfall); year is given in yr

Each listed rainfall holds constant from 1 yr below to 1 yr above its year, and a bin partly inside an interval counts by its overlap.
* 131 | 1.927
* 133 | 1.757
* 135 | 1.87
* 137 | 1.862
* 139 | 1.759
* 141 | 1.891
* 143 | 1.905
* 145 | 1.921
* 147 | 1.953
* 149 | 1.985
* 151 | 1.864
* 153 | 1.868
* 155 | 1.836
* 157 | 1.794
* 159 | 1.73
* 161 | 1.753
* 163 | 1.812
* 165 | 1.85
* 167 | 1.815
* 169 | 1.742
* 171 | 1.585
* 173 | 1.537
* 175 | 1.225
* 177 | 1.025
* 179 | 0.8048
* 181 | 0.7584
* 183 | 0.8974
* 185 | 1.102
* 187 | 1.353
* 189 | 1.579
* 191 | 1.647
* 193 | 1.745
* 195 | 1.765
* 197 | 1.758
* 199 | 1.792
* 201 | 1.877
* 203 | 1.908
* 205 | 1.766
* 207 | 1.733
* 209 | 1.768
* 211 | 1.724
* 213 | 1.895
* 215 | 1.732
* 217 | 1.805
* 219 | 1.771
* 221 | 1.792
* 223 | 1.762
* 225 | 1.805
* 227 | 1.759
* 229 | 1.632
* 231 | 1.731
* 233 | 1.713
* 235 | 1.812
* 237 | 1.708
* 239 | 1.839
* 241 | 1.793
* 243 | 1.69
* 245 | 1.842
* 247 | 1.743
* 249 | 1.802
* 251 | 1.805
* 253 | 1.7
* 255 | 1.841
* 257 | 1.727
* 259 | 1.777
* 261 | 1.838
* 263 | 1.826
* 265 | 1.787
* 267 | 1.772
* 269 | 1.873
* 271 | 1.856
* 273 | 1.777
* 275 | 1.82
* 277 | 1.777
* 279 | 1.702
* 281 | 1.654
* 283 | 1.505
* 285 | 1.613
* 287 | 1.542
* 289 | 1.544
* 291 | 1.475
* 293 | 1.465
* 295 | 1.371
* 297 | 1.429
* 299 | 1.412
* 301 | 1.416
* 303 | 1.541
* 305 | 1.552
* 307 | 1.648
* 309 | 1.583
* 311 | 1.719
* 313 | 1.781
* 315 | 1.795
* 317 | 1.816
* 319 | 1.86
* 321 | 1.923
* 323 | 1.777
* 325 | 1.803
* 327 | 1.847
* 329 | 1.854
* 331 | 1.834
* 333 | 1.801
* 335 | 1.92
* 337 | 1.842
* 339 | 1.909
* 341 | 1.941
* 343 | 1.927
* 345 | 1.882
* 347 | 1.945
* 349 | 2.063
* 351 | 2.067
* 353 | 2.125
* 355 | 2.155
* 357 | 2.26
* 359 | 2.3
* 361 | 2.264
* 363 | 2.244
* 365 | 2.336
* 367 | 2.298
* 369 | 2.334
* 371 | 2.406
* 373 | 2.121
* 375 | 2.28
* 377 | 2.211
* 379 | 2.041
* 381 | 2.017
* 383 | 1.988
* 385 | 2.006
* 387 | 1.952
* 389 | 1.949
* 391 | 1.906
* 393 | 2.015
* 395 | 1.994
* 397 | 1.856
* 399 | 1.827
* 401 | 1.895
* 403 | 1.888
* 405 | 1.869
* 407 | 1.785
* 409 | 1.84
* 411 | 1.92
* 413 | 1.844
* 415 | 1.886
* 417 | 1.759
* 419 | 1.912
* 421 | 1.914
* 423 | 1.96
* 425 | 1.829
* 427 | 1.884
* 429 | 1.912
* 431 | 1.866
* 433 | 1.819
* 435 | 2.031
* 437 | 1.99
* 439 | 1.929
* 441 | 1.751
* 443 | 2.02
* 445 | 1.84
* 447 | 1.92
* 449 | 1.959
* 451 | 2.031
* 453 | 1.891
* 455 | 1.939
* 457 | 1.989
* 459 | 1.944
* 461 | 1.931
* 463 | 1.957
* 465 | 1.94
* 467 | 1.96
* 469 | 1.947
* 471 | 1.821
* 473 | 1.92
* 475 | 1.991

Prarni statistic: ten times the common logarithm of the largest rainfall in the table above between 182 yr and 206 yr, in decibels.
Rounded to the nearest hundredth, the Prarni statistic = 2.81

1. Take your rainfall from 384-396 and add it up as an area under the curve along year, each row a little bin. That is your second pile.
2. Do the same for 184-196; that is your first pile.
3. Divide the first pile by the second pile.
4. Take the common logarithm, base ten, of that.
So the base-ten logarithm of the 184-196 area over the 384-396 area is -0.11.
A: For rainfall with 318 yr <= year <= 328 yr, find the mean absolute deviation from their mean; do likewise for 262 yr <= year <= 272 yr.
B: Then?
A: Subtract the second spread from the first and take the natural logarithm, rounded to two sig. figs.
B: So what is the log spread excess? -5.0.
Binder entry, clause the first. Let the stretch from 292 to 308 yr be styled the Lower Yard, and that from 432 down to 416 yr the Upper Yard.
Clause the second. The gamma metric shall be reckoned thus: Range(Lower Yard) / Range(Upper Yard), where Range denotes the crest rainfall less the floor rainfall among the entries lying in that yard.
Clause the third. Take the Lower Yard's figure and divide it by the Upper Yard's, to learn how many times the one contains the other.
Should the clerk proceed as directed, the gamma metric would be 1.4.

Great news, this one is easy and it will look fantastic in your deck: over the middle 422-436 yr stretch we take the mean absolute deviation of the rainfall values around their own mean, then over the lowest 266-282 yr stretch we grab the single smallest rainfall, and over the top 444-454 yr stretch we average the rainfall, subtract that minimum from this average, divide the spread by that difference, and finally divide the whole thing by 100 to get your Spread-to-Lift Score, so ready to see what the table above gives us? 0.0021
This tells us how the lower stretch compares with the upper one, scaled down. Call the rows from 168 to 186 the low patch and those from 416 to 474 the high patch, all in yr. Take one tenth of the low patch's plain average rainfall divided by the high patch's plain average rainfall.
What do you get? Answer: 0.062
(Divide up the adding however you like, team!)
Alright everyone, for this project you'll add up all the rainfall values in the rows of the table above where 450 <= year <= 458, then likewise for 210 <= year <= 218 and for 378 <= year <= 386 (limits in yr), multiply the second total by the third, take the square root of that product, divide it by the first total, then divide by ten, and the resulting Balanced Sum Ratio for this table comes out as 0.097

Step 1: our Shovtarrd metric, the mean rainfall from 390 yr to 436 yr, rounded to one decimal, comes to 1.9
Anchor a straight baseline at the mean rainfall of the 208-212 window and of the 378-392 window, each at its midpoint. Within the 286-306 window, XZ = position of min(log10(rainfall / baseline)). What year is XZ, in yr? 295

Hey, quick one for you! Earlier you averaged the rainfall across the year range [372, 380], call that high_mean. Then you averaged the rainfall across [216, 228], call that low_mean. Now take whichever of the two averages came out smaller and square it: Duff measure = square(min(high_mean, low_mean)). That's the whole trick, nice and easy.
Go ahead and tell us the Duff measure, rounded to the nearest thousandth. 3.177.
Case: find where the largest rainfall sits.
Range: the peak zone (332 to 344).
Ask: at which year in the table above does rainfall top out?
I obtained 341 yr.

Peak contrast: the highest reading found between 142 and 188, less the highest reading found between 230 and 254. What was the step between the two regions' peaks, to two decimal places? 0.14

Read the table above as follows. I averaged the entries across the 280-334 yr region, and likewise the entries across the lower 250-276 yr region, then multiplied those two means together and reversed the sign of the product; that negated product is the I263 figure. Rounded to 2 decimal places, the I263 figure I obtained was -2.97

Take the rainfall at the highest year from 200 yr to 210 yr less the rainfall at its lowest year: -0.11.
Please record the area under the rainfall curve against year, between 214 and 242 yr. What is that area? 49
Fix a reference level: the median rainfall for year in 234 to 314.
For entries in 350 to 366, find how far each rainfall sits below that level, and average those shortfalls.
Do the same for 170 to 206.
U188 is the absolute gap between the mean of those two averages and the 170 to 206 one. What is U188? 0.38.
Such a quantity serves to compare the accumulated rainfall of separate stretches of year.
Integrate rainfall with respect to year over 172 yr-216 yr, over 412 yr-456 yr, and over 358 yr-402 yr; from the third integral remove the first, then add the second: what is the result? 109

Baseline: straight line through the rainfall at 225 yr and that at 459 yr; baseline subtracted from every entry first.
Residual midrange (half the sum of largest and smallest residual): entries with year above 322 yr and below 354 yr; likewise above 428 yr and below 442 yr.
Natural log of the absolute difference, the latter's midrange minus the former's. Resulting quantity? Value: -2.13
